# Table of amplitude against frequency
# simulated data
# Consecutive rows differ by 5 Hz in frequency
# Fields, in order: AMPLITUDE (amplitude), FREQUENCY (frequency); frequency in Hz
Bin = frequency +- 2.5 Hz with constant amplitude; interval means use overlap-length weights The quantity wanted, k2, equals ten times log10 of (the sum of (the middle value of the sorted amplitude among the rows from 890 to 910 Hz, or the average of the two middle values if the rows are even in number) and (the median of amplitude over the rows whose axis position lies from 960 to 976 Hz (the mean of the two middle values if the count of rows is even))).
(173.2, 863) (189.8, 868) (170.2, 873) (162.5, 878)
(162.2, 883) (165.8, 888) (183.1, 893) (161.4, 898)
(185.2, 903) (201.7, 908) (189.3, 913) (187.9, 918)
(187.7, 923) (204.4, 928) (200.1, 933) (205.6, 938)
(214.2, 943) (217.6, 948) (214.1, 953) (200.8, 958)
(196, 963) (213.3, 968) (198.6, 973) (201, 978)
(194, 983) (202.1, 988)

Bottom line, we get 25.8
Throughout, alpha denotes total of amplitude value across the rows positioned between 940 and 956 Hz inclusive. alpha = 646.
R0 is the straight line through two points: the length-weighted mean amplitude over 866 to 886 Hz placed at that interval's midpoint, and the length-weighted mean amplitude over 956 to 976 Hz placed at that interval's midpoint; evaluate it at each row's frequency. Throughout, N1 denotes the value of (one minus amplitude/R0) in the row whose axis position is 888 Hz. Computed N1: 0.05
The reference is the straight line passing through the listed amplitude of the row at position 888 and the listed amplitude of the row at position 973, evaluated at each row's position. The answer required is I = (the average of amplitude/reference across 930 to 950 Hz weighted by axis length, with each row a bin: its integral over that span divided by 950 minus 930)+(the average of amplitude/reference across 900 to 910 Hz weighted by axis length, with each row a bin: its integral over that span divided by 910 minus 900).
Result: 2.23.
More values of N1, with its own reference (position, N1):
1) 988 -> 0.04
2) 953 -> -0.08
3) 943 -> -0.10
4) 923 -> 0.00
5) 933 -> -0.05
